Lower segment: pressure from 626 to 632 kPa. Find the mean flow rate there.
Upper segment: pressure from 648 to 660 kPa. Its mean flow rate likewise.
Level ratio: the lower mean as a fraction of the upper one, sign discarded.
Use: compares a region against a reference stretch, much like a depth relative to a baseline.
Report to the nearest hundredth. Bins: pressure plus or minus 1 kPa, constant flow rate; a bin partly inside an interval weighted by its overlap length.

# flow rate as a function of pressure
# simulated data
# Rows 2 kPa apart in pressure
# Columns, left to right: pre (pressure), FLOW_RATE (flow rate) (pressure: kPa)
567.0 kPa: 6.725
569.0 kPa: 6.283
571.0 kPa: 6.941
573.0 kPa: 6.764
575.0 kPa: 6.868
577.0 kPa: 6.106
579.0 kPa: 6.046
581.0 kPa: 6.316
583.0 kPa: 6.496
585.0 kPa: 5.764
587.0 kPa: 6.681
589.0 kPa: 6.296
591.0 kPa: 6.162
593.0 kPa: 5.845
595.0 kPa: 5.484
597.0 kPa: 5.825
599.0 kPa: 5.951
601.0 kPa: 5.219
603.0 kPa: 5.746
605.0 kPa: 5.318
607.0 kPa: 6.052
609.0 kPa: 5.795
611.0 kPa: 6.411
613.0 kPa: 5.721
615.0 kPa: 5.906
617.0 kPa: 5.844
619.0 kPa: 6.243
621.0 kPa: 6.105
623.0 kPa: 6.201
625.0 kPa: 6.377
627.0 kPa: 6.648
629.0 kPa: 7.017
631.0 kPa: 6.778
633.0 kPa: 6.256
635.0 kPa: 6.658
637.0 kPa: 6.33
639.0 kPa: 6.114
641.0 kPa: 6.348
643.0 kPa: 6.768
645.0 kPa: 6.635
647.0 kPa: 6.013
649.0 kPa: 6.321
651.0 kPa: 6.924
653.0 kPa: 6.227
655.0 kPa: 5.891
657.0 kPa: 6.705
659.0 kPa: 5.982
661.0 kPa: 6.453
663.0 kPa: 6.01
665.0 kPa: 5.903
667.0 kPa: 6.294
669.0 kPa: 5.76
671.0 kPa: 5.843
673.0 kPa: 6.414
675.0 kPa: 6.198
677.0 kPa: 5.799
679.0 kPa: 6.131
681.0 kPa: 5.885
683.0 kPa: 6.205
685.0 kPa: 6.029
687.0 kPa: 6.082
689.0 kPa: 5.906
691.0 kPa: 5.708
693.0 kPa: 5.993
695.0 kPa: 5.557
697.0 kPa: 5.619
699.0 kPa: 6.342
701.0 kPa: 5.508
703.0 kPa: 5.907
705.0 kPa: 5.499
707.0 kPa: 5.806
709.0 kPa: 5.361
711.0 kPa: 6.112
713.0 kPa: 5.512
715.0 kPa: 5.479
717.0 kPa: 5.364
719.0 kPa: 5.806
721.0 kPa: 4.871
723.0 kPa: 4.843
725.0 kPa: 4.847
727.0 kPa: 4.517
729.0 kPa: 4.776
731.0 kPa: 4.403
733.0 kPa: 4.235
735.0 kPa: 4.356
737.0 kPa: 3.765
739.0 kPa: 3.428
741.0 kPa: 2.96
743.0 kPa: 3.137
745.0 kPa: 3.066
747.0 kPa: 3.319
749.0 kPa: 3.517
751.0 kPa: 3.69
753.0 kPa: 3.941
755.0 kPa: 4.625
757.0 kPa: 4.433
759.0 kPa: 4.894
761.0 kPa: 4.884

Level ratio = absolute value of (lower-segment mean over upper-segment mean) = 1.07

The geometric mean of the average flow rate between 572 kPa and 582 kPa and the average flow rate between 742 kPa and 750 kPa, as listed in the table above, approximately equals 4.6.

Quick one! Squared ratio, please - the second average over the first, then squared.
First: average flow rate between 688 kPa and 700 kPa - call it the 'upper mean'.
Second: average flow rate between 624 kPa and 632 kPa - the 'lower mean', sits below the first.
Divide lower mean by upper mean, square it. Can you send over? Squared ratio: 1.3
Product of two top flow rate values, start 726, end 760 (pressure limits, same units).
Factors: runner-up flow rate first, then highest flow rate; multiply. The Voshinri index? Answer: 23.4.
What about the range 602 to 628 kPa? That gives 42.6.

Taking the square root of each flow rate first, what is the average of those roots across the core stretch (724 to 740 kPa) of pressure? 2.07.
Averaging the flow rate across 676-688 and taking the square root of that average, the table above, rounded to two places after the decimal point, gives 2.45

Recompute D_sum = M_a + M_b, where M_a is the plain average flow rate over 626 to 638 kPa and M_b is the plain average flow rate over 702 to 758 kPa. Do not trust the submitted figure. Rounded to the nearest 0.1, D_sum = 11.2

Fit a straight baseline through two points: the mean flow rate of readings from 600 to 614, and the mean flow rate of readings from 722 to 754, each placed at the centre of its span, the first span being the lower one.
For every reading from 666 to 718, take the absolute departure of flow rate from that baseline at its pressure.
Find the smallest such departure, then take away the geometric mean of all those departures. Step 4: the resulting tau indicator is -0.40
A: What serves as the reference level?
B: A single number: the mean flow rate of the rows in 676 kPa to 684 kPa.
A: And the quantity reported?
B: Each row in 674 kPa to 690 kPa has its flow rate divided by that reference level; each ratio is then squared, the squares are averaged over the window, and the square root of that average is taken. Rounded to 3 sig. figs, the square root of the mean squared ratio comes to 1.00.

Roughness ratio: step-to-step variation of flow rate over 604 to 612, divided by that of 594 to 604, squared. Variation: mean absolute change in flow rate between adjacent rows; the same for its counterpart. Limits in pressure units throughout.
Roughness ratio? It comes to 1.5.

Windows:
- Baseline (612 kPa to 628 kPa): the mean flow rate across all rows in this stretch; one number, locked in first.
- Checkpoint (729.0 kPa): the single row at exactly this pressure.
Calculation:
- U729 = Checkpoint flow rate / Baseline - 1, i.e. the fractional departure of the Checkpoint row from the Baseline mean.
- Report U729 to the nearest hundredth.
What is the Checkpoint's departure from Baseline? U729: -0.22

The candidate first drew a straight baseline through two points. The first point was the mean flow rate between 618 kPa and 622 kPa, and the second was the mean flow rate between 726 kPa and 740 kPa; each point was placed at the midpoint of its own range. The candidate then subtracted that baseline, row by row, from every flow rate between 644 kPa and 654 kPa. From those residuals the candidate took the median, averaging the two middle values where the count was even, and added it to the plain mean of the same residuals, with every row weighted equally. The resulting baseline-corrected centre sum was 1.4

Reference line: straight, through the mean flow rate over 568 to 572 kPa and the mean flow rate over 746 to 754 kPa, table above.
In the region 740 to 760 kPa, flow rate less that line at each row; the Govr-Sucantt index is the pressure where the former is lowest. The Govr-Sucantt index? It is 741.0 kPa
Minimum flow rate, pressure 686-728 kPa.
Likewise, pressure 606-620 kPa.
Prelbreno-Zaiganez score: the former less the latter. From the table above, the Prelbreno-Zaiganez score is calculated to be -1.2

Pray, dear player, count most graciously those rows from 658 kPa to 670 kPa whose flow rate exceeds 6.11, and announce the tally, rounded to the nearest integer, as 2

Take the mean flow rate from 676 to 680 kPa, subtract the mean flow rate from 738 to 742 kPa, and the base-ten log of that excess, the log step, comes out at 0.4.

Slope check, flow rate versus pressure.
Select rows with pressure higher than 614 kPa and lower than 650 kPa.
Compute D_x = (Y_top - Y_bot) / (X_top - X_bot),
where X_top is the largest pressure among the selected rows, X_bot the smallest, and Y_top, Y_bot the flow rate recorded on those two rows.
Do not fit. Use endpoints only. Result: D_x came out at 0.012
